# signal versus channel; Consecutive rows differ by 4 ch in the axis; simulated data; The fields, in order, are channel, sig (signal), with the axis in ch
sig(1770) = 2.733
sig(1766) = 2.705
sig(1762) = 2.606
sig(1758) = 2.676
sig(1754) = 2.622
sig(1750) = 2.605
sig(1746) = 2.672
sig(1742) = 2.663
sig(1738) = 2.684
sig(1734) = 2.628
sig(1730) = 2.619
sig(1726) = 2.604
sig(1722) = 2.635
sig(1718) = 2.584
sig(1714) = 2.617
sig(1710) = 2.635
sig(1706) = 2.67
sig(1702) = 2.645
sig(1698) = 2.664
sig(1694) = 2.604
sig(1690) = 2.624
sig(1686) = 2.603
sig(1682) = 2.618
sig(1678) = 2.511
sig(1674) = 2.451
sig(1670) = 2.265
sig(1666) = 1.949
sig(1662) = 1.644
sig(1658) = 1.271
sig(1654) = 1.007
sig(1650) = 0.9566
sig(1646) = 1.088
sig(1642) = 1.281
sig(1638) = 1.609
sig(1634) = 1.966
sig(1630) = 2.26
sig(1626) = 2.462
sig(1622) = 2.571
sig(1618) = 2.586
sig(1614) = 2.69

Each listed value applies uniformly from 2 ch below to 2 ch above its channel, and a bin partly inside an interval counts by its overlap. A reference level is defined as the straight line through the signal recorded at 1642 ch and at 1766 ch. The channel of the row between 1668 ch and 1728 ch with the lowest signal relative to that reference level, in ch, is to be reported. 1726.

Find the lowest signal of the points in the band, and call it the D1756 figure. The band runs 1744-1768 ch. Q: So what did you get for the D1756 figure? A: 2.605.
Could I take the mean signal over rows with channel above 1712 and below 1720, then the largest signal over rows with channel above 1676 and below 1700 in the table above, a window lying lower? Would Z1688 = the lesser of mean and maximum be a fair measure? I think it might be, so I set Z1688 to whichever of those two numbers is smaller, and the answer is 2.60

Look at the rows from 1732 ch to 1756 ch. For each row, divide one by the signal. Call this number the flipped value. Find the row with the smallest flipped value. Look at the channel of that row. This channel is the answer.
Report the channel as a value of 1738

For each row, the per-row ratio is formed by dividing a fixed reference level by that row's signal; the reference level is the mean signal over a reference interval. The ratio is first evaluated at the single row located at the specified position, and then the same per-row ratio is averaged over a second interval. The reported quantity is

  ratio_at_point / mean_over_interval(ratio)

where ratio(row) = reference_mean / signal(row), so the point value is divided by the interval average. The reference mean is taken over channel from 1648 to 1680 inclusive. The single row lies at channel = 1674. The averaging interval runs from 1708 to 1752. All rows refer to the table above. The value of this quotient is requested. 1.07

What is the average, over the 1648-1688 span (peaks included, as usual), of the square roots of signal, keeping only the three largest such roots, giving 1.61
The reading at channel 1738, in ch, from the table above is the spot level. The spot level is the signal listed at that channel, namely 2.684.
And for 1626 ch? 2.462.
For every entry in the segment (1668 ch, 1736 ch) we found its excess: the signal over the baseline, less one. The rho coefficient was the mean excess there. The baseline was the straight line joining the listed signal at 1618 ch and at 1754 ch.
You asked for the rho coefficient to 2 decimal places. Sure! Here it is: -0.01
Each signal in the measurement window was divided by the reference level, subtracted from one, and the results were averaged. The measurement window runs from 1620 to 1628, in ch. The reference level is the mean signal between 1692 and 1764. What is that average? 0.045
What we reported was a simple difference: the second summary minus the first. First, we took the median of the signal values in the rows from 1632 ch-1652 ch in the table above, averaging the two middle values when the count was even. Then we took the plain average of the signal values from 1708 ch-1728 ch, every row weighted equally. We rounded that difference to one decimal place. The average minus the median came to 1.3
